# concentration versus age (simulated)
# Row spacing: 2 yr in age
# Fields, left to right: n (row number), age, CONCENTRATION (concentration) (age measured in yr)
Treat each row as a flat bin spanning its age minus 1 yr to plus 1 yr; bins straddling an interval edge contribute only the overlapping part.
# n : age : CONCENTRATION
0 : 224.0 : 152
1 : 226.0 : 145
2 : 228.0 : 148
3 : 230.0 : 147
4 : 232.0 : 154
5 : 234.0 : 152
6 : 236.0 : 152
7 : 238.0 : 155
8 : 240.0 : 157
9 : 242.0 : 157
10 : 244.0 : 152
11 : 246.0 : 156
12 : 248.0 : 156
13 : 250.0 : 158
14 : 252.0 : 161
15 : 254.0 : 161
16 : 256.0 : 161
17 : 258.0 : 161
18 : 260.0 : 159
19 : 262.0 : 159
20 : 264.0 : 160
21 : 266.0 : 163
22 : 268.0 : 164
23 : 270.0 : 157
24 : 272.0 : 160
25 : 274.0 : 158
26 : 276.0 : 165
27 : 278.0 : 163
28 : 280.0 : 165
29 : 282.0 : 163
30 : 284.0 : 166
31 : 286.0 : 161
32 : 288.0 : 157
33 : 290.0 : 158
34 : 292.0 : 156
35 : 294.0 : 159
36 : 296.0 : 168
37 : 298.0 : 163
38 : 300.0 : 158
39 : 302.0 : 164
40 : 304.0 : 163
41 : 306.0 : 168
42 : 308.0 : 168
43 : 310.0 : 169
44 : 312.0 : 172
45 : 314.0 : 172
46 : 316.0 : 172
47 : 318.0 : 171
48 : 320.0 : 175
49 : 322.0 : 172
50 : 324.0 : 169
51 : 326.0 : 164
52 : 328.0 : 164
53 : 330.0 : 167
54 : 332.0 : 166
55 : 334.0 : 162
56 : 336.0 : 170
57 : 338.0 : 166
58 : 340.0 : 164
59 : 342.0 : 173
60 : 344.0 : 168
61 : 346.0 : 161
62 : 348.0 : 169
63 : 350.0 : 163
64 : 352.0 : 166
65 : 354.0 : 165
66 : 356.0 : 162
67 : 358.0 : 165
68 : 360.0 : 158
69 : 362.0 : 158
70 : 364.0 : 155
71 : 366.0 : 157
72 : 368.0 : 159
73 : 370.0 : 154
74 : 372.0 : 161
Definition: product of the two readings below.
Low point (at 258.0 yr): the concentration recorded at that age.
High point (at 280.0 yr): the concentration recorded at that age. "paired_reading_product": 26565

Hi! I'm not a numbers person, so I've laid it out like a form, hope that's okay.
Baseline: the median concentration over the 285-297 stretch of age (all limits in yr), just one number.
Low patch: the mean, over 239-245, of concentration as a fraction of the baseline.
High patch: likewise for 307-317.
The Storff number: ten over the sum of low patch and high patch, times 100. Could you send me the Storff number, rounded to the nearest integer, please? 486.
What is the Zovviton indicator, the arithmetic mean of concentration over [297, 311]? 164.7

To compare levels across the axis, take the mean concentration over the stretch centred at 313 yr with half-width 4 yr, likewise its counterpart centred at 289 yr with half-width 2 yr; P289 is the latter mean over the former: 0.92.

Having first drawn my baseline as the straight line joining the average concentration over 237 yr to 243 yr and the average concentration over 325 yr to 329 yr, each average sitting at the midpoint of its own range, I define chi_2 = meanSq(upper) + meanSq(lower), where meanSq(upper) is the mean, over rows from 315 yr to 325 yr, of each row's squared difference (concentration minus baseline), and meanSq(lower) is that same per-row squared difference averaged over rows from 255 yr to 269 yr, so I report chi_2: 85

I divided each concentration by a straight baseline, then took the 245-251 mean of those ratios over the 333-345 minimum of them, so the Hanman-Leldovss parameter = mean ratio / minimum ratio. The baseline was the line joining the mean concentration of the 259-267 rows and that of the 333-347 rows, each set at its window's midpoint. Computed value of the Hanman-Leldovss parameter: 1.008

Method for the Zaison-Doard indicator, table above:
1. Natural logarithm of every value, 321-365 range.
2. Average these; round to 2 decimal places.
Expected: 5.10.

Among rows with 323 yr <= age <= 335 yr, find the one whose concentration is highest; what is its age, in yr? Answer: 324.0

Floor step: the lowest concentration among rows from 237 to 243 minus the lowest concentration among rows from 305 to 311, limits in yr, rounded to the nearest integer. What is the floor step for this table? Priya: -13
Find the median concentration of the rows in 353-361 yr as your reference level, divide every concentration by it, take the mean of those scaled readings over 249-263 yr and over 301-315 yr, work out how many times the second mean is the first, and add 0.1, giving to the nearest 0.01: 1.15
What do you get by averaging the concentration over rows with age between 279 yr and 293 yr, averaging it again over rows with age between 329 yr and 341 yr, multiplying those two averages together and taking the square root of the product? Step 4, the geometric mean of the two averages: 163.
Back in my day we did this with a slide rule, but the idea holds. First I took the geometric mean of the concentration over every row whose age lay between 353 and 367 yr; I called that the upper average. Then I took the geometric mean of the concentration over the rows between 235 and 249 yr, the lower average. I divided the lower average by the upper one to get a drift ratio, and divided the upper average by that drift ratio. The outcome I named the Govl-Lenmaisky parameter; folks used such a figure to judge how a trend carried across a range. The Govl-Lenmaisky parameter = 165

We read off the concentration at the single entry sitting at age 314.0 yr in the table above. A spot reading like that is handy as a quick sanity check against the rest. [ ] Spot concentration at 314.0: 172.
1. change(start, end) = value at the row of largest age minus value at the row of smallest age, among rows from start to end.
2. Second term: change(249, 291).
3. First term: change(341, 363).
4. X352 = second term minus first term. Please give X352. 15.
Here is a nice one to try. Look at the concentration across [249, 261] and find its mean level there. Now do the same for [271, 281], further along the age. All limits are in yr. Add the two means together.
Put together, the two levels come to 322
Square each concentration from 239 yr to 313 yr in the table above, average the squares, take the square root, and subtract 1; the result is 160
